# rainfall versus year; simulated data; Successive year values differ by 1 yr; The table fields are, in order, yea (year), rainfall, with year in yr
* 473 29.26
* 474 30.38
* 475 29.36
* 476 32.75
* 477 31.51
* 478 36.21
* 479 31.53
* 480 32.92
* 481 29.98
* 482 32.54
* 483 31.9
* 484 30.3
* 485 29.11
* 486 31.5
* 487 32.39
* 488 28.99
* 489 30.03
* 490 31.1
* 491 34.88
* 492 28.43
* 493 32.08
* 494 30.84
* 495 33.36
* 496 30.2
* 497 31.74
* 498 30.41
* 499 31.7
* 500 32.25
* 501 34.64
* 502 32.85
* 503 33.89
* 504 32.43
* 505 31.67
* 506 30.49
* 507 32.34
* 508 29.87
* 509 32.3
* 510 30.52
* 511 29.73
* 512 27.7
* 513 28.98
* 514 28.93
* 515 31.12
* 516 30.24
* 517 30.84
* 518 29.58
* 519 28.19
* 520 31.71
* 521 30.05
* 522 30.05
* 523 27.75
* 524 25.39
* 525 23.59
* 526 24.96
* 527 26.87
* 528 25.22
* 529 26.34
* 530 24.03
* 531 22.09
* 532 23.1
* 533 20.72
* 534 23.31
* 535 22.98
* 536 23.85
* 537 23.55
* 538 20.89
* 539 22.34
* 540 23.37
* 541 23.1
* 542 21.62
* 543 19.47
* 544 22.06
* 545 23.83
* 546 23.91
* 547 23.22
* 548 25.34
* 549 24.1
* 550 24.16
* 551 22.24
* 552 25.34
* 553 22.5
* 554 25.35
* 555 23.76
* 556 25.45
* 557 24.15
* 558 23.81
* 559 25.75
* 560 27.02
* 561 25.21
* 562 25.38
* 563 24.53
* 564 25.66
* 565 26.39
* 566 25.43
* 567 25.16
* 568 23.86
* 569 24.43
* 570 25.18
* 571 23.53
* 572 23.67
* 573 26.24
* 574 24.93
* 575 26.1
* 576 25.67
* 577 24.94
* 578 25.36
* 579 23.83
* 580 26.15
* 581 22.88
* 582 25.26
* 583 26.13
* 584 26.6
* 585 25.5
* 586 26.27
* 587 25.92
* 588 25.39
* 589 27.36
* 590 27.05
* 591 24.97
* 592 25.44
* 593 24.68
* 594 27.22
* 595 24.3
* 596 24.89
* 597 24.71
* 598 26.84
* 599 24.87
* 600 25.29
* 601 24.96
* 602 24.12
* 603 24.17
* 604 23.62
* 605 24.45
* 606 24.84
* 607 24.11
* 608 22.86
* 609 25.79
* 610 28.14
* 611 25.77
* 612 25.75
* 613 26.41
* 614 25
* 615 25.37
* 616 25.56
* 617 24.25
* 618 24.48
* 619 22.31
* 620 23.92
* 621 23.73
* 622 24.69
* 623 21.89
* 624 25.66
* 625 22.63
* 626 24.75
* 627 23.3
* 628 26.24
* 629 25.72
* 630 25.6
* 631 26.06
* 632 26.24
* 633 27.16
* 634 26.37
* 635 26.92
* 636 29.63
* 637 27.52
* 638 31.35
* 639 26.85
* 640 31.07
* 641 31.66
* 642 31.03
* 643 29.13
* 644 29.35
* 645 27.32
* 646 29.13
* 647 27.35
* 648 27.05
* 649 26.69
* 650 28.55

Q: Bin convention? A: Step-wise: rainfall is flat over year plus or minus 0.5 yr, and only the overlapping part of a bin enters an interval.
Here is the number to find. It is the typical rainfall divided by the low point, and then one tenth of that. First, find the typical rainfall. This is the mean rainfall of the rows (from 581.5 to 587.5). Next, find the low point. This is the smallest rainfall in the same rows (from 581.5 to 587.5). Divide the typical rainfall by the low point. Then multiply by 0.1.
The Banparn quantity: 0.103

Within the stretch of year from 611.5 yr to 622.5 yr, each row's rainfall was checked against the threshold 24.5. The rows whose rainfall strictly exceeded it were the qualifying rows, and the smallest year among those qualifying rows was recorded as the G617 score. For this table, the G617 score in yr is 612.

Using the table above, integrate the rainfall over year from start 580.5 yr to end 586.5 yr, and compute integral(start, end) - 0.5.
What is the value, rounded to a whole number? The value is 152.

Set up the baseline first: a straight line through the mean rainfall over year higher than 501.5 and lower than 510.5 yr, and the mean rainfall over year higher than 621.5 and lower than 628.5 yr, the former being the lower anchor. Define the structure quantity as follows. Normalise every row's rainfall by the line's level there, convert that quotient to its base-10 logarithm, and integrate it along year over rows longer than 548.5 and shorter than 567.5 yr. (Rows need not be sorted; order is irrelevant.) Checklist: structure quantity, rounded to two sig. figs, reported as -1.1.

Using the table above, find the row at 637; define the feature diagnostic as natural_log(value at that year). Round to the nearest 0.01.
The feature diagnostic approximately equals 3.31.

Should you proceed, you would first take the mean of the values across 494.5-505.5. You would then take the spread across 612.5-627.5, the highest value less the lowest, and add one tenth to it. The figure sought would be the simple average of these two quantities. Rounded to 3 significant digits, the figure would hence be 18.5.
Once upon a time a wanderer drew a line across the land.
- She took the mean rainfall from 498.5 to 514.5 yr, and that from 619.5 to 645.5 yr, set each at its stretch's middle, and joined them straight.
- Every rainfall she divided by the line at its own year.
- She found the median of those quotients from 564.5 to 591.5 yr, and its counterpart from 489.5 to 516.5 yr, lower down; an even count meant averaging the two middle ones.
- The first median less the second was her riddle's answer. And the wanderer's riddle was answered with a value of -0.12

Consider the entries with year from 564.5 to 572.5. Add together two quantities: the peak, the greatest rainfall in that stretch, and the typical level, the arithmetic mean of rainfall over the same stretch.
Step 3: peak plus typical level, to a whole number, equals 51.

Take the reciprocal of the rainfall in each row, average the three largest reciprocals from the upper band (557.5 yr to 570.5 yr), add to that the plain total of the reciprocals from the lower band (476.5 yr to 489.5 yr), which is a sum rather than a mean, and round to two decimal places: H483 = 0.46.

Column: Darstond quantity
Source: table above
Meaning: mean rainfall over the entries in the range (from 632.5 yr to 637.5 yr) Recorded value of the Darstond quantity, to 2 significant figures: 28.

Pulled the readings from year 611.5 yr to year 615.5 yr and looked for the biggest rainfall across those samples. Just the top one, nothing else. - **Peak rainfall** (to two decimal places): 26.41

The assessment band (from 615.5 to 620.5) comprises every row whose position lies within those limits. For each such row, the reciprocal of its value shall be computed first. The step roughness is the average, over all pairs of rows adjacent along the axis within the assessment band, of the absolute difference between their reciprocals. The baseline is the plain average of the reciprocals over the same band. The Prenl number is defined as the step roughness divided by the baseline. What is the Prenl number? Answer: 0.06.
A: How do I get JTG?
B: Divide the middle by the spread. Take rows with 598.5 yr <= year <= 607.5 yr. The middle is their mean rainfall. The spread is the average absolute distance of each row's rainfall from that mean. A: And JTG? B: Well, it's 55.4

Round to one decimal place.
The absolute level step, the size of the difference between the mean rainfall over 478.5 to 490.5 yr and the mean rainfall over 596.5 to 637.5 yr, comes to 5.9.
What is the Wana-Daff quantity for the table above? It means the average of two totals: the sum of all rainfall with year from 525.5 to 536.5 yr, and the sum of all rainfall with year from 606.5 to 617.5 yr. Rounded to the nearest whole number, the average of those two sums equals 271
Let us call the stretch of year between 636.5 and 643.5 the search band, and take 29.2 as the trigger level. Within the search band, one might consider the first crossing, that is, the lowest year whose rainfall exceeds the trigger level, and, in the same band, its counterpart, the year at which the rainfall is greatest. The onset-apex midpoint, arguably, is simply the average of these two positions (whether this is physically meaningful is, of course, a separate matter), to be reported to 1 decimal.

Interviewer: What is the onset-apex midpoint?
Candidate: 639.5 yr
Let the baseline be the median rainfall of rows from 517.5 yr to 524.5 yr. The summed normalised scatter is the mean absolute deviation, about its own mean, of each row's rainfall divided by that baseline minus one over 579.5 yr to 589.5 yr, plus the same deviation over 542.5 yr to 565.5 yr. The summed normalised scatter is 0.069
